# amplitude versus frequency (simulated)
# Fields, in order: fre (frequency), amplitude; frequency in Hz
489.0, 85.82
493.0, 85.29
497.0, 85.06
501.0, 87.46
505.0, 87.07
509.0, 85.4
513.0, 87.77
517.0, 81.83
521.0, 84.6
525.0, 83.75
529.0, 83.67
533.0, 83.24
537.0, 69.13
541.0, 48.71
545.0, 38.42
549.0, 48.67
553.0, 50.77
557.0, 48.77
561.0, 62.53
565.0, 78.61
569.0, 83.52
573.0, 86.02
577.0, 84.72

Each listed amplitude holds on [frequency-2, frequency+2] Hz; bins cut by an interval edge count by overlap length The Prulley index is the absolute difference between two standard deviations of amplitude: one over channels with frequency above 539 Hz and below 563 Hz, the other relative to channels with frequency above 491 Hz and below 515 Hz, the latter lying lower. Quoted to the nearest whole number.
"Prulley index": 6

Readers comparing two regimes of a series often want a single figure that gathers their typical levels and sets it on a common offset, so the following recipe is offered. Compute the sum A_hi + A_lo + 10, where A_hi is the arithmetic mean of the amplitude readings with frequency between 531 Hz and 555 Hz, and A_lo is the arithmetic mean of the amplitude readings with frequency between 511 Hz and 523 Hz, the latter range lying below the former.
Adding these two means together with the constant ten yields 151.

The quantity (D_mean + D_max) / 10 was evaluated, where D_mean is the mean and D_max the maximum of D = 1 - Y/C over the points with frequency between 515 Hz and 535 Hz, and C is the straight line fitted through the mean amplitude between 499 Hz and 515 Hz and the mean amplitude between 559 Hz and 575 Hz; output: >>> 0.01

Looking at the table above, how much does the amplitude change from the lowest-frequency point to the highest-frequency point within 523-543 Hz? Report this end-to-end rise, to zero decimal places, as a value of -35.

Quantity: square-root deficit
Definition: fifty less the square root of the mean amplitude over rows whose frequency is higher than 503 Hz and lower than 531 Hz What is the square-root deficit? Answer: 40.8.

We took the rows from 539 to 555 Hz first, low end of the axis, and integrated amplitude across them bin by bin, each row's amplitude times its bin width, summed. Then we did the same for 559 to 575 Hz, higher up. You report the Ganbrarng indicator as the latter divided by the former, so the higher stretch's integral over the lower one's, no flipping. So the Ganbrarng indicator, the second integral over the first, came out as 1.67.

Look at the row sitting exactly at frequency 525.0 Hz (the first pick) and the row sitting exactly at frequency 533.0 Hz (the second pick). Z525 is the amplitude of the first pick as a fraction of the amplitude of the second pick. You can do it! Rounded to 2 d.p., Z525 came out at 1.01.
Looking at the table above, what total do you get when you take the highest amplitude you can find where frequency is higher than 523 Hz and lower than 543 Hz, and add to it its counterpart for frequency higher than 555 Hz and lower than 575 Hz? 170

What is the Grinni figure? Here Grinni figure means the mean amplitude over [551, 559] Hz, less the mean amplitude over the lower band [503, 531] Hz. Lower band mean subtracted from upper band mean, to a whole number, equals -35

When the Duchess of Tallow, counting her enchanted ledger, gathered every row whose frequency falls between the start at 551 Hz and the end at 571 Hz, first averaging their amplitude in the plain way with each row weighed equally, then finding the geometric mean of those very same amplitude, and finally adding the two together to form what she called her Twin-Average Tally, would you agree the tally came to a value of 128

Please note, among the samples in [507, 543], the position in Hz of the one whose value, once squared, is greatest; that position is 513.0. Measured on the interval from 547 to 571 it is 569.0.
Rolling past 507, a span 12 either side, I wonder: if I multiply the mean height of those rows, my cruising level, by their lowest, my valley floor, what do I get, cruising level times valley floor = 7018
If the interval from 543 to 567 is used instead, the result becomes 2099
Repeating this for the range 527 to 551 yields 2381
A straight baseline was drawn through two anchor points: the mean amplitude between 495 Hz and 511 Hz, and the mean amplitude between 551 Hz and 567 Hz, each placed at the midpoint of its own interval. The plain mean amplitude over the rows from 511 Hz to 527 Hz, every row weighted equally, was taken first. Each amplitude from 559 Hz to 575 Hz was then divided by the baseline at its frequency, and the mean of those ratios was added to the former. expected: 86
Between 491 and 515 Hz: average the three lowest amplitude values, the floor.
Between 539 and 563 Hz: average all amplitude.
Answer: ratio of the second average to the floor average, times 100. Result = 58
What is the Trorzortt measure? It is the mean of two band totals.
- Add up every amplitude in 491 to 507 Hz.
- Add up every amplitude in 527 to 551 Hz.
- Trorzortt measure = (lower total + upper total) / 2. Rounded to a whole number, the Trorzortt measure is 358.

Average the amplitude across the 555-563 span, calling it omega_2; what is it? 56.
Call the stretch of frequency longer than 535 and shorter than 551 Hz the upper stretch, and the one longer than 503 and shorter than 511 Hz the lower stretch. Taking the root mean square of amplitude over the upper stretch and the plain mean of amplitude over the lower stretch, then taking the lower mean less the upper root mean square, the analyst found 33.8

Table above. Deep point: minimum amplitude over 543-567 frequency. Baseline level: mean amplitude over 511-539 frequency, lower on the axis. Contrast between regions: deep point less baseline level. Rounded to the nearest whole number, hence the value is -44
